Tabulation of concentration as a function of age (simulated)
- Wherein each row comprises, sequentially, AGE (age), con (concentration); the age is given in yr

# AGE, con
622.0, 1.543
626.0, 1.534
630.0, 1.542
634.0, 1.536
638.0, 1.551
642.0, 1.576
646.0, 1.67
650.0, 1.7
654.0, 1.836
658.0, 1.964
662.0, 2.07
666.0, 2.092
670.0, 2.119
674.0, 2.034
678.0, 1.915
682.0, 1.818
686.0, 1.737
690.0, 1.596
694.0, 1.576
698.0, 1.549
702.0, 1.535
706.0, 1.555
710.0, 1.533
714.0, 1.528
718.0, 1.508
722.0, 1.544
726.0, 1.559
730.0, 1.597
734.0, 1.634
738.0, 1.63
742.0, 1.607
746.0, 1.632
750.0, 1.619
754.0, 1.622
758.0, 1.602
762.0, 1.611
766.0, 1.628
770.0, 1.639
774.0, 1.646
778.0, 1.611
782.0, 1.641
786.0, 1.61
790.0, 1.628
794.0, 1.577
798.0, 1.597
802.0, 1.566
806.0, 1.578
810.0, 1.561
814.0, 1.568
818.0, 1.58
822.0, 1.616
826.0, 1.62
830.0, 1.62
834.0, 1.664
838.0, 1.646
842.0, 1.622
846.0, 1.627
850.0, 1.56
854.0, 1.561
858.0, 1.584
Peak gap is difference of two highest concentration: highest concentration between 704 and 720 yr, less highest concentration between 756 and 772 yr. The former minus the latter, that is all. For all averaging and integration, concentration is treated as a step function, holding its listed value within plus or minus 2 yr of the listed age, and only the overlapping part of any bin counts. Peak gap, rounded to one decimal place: -0.1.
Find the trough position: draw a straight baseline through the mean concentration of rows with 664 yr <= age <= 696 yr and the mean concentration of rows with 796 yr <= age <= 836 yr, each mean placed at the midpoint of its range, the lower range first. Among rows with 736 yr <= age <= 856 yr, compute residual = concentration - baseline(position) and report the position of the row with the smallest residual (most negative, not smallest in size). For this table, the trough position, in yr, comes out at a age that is 742.0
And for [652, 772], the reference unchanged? 702.0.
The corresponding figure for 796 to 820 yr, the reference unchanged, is 802.0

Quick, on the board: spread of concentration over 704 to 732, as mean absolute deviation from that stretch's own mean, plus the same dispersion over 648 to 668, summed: 0.15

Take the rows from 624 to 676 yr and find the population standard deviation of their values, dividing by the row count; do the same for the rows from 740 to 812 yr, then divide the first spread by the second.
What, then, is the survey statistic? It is 9.2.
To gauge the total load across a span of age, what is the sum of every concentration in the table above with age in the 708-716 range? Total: 3.06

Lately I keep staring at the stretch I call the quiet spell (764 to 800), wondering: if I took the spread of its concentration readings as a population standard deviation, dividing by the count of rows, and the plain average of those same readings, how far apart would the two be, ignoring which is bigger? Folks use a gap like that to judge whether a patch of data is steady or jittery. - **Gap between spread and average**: 1.60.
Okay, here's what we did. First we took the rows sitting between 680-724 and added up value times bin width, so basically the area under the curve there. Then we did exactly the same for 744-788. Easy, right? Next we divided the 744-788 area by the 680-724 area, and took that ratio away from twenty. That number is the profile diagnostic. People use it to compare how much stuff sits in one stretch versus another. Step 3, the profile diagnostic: 19.0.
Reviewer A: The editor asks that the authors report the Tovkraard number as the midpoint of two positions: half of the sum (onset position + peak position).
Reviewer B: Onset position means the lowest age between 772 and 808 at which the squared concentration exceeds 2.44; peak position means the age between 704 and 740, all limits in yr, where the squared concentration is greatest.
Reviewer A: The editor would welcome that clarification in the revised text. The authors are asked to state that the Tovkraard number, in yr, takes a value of 754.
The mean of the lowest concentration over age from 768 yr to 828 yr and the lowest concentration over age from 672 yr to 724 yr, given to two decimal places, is 1.53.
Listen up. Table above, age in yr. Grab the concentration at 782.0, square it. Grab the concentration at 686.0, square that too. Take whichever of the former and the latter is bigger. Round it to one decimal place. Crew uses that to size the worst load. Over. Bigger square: 3.0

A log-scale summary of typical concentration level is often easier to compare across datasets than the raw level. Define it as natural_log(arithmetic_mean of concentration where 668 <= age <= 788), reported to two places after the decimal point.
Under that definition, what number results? 0.50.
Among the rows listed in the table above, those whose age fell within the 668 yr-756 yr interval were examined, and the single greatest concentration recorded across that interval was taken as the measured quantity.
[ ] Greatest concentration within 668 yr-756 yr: 2.119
